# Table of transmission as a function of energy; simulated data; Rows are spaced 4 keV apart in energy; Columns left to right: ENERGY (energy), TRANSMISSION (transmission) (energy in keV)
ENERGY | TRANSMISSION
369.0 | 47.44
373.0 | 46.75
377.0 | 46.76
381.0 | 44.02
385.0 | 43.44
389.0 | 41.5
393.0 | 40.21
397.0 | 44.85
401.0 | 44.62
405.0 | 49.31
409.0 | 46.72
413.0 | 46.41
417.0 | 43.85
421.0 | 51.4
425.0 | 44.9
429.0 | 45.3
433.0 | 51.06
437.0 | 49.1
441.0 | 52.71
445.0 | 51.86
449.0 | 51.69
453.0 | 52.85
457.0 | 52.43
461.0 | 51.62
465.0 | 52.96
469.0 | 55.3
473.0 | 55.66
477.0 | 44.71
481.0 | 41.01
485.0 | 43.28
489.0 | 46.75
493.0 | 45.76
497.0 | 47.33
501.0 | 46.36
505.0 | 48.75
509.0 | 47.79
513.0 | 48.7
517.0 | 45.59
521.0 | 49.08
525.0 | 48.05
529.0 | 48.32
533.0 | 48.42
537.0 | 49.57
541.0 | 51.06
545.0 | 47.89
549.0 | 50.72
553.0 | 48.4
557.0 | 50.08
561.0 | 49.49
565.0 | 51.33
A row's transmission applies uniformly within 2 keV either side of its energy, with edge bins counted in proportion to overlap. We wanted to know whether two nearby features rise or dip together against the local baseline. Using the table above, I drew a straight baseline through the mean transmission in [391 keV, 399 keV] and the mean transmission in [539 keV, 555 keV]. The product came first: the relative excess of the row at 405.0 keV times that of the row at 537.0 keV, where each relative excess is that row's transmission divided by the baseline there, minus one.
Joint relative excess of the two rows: 0.0015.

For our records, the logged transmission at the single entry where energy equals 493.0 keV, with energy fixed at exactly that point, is 45.76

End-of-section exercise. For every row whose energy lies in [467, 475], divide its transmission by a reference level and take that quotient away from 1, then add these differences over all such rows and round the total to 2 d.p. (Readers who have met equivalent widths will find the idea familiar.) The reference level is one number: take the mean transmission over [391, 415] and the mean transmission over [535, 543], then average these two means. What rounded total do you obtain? -0.32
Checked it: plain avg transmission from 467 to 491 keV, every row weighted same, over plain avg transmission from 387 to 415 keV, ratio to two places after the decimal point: 1.07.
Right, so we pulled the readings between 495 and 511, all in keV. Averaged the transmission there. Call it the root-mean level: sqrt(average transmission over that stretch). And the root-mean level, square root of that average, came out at 6.90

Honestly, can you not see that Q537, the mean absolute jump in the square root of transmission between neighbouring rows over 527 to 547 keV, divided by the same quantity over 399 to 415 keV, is 0.57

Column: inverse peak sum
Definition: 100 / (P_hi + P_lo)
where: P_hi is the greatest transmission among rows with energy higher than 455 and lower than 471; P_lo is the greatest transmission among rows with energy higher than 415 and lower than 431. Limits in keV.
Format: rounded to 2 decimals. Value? 0.94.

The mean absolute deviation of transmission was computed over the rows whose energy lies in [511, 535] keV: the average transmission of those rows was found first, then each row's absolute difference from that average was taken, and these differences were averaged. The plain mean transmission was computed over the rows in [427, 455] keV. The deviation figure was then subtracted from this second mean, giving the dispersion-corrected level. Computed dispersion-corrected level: 49.8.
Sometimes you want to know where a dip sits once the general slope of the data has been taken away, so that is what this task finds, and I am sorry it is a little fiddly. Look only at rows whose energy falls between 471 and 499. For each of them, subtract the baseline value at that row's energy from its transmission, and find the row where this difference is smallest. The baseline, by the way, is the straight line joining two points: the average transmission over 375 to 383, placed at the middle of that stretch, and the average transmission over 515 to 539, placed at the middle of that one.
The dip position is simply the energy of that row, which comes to 481.0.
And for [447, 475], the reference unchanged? 461.0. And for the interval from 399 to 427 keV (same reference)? 417.0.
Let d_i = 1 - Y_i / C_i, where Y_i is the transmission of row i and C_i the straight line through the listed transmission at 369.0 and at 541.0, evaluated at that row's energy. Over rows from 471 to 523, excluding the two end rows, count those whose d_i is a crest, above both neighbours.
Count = 5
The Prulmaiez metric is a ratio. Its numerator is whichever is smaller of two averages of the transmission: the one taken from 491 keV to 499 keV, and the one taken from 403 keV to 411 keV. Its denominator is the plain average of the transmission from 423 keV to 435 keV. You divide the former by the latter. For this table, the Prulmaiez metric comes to 0.99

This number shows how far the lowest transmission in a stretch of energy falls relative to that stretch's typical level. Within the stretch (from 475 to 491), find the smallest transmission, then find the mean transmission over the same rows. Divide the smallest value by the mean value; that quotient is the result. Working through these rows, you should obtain 0.93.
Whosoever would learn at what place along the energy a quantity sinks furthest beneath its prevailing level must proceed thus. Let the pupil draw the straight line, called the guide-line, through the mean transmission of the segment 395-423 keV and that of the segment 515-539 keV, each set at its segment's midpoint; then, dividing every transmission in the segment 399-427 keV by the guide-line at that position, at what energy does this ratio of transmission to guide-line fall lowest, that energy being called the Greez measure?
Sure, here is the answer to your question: 417.0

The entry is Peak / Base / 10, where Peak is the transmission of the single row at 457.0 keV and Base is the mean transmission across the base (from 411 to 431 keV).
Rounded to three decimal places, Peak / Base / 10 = 0.113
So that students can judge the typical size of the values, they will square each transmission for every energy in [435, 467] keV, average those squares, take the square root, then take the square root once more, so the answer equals 7.2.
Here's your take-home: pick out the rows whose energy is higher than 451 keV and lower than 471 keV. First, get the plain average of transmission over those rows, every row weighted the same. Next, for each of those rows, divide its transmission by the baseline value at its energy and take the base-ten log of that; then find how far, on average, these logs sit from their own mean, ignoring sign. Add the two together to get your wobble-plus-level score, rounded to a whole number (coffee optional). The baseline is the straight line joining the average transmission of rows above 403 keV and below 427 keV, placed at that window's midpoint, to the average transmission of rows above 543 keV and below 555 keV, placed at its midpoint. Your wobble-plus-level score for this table 53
